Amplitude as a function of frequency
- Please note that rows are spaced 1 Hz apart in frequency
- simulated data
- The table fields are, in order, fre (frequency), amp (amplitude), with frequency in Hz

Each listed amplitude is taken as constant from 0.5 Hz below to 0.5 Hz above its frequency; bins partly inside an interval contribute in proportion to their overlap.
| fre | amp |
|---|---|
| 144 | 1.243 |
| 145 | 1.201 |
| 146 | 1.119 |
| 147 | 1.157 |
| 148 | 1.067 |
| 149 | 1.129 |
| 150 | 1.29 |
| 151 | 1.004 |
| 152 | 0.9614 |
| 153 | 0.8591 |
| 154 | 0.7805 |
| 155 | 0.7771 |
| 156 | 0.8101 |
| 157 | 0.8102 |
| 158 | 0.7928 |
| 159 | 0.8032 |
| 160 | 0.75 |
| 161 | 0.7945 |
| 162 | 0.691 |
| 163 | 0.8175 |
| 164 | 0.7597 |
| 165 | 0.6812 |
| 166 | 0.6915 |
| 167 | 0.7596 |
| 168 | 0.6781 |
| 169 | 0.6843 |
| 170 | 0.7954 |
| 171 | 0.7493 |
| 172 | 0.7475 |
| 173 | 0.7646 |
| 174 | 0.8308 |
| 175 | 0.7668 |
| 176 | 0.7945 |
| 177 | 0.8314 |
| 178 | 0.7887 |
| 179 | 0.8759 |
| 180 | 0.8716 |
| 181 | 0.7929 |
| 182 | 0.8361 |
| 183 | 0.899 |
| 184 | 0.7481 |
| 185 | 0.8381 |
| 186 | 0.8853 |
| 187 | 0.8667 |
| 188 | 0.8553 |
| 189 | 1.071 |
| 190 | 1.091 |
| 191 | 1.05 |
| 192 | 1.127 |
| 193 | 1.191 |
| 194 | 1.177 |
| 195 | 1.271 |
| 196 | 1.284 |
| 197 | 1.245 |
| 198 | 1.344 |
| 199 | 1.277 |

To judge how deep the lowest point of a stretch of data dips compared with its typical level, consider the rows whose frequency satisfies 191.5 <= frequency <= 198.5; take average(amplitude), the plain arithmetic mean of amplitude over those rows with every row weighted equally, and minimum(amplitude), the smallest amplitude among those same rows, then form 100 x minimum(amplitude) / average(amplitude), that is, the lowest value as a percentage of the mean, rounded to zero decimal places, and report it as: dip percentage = 91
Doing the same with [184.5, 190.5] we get 90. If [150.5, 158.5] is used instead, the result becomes 91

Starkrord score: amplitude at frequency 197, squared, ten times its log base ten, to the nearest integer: 2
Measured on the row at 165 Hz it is -3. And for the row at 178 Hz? -2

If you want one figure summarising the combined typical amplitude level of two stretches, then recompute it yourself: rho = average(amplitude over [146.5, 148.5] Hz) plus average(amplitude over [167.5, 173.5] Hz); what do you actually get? 1.8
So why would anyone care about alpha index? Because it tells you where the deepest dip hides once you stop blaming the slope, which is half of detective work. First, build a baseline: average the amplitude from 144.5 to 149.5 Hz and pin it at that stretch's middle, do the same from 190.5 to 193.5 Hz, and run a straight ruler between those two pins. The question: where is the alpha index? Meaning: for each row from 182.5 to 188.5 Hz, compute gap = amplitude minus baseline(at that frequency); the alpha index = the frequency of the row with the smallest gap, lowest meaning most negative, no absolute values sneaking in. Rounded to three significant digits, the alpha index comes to 184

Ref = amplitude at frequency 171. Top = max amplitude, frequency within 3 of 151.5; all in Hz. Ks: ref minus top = -0.54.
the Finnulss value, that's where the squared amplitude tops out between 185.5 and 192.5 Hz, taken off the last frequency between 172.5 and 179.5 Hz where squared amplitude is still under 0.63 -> -14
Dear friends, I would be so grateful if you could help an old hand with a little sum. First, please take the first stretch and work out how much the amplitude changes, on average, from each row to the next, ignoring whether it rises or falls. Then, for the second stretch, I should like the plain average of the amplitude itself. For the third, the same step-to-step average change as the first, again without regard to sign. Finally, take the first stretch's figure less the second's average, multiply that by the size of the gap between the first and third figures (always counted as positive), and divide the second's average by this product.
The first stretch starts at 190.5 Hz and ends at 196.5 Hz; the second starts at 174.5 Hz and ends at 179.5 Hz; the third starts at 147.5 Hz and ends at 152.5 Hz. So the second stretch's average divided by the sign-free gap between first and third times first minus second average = -13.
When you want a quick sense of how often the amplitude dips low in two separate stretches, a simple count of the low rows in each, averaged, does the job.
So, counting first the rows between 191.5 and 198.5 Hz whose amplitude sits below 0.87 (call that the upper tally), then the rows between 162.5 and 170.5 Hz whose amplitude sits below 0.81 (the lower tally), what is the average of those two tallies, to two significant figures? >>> 3.5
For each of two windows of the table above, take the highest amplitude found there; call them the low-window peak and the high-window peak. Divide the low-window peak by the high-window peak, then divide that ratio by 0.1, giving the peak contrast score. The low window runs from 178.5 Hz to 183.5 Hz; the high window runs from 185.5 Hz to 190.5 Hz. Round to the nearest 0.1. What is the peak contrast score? 8.2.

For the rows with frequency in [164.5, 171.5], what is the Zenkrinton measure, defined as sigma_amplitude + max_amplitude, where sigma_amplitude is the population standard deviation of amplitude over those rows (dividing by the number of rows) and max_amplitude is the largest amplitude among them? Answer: 0.84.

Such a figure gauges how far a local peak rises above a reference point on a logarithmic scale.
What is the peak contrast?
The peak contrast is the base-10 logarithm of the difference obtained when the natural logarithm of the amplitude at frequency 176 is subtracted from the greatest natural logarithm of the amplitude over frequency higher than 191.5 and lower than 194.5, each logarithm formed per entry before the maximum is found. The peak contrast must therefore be -0.39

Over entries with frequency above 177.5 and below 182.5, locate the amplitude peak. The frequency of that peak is 179 Hz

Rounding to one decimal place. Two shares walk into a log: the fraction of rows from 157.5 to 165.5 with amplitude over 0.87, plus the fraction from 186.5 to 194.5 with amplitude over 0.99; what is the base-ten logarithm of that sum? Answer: -0.1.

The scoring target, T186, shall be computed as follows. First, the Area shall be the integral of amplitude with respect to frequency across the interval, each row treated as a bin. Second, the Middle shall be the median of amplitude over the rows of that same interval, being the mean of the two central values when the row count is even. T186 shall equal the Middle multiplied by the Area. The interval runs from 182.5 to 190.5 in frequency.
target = 6.4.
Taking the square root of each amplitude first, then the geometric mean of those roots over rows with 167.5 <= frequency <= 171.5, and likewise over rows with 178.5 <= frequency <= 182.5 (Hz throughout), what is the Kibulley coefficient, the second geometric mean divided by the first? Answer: 1.08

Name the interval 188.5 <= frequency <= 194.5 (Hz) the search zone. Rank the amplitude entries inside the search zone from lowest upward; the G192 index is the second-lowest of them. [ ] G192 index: 1.071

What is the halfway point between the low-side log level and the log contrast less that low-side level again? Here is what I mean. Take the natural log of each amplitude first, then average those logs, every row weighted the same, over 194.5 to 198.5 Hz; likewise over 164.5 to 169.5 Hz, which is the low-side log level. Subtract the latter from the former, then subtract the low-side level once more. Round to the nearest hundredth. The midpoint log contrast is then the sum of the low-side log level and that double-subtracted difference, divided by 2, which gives 0.31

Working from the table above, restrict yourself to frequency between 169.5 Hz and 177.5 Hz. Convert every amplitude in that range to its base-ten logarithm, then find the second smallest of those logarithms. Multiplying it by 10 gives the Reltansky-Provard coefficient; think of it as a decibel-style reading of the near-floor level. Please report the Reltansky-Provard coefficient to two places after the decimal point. -1.25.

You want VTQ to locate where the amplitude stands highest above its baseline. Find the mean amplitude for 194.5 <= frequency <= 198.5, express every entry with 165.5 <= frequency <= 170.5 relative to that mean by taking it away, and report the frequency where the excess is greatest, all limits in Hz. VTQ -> 170 Hz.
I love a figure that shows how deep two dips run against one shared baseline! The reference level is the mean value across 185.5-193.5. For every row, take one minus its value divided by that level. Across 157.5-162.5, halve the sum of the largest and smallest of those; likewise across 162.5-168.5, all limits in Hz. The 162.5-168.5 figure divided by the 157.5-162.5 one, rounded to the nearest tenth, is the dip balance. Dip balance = 1.0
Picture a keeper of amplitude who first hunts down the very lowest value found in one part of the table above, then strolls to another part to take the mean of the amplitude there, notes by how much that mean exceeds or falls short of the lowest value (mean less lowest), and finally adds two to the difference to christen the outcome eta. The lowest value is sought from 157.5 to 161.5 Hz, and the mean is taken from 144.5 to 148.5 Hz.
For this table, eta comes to 2.39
